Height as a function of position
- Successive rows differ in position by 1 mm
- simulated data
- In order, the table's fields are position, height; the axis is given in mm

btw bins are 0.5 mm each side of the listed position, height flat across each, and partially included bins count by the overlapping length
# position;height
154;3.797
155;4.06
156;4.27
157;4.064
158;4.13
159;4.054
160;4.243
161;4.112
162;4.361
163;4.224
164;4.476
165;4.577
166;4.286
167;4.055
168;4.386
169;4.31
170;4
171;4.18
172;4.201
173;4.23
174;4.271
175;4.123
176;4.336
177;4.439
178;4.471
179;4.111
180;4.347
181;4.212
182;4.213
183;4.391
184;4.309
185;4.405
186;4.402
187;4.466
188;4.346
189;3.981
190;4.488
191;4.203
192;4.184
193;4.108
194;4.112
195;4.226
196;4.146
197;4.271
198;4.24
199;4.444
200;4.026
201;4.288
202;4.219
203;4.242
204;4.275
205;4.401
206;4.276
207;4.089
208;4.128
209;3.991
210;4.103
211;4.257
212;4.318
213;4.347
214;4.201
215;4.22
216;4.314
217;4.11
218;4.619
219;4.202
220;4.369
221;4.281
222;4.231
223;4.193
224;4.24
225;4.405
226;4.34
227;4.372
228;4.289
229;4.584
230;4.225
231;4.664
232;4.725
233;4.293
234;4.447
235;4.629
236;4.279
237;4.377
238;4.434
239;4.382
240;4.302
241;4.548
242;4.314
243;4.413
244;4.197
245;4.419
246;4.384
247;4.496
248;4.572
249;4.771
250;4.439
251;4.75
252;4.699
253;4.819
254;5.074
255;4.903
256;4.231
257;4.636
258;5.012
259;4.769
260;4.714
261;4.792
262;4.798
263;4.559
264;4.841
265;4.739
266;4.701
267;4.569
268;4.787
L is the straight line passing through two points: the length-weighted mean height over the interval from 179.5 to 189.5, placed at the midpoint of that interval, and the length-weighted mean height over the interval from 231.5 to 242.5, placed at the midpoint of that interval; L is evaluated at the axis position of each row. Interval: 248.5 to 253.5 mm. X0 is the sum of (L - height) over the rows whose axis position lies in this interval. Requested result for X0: -1.16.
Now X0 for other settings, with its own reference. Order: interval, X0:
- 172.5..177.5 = 0.03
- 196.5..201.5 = 0.44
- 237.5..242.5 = 0.21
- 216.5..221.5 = 0.36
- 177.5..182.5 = 0.13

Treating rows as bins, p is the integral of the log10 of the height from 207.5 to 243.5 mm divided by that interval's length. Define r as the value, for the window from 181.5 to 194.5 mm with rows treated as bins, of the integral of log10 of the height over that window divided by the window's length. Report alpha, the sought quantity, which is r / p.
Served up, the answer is 0.99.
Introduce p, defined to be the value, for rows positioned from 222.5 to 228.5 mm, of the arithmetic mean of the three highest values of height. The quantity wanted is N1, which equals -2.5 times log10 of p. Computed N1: -1.60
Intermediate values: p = 4.37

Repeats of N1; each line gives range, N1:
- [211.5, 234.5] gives -1.67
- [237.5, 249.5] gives -1.66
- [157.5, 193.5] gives -1.64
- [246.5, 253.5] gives -1.70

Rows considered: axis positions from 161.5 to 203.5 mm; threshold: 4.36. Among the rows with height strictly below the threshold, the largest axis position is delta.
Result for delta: 203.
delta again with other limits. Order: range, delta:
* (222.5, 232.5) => 230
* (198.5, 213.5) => 213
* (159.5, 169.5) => 169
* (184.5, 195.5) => 195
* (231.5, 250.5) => 244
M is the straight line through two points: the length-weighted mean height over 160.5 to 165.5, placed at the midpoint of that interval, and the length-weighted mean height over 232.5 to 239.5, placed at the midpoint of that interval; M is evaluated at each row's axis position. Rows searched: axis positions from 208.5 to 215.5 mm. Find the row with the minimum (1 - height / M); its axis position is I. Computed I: 213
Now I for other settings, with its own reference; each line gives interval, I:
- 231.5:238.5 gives 232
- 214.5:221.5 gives 218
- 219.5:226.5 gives 225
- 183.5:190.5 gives 190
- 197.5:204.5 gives 199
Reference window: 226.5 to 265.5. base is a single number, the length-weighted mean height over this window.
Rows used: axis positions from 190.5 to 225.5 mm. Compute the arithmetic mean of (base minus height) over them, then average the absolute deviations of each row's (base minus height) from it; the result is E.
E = 0.089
